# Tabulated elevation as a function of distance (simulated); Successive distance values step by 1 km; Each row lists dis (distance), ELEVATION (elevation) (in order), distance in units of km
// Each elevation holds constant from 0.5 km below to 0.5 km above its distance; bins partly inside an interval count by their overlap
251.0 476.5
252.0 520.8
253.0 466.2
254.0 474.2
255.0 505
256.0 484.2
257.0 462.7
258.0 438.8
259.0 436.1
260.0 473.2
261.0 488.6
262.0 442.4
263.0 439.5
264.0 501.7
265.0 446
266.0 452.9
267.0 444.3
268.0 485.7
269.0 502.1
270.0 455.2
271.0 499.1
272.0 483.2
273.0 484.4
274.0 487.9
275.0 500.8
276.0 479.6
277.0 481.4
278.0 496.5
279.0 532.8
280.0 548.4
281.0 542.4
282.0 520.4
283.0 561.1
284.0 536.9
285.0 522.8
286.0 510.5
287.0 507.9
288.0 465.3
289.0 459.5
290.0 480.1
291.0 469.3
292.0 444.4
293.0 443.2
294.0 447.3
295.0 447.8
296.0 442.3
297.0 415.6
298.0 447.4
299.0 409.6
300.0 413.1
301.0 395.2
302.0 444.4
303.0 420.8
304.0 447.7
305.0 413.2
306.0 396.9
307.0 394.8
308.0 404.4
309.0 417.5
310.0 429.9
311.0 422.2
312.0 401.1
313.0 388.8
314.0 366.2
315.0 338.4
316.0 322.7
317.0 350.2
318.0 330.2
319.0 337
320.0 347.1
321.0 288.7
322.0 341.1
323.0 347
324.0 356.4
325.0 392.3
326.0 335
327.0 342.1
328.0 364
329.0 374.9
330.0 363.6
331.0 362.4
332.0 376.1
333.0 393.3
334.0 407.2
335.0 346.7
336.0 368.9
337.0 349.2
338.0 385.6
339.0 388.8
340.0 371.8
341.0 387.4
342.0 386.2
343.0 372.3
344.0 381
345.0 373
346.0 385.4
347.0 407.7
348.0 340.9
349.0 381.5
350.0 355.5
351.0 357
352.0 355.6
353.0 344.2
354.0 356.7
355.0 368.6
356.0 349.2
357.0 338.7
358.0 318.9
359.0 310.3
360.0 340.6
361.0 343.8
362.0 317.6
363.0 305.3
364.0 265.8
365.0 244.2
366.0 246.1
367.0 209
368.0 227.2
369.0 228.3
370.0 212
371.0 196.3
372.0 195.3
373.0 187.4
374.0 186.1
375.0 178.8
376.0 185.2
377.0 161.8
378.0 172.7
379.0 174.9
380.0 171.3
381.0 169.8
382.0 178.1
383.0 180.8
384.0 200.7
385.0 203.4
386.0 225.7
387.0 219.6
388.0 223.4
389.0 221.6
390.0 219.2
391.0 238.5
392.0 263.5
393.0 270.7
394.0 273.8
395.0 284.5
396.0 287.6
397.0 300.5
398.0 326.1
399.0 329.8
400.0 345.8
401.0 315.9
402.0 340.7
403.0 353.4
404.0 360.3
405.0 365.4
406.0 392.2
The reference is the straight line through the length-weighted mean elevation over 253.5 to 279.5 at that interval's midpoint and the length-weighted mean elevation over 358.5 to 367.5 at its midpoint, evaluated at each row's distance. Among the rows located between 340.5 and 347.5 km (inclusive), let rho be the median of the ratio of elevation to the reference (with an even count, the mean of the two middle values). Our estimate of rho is 1.18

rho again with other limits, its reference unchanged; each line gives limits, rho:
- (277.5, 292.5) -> 1.17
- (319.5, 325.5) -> 0.94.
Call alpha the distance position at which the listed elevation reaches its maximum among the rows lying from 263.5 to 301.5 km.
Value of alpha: 283.0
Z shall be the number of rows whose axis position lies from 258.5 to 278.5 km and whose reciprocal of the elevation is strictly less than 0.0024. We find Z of 20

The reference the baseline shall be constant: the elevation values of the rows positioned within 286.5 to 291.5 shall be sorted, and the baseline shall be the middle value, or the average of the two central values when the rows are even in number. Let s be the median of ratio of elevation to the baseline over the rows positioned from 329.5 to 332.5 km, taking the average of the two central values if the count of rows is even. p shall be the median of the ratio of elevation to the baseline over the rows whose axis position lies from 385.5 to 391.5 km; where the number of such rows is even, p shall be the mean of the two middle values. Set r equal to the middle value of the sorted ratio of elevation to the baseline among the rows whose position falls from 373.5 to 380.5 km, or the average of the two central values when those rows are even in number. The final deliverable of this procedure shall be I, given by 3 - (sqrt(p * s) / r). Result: 1.4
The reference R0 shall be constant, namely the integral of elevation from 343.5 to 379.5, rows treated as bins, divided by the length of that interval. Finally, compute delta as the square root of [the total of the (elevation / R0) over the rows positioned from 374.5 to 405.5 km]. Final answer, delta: 5.2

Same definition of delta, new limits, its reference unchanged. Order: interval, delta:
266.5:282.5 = 5.3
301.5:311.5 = 3.8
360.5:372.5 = 3.2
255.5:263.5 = 3.6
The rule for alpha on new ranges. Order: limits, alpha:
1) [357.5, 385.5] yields 361.0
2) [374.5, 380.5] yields 376.0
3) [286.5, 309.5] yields 287.0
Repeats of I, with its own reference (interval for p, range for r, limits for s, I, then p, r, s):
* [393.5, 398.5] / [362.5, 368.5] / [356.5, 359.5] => 1.8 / 0.6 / 0.52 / 0.68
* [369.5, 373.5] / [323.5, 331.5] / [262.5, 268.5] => 2.2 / 0.4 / 0.77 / 0.96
